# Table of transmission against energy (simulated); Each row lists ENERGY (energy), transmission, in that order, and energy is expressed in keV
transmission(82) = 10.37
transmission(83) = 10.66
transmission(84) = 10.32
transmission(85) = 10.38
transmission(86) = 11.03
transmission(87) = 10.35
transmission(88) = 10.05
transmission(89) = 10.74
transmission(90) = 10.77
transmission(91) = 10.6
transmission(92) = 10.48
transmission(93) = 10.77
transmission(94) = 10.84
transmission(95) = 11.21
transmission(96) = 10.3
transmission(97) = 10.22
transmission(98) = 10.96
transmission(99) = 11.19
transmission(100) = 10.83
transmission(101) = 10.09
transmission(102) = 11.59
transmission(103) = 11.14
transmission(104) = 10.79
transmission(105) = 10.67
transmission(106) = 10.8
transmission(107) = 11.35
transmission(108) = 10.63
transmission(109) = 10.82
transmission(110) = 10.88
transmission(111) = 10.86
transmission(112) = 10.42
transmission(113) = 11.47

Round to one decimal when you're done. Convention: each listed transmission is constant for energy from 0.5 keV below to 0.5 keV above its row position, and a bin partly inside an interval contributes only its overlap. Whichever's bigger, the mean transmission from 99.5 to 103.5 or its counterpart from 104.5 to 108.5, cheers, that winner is 10.9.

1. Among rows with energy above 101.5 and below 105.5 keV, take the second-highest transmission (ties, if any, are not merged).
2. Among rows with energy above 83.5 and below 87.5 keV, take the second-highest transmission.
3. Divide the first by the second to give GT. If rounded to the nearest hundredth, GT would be 1.07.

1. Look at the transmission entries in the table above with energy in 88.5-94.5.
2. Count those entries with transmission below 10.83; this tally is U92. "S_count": 5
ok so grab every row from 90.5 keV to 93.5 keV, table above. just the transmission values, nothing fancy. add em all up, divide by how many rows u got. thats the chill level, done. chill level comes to 10.62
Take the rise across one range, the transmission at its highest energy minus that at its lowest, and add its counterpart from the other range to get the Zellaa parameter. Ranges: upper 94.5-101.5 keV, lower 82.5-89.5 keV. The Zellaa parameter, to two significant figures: -1.0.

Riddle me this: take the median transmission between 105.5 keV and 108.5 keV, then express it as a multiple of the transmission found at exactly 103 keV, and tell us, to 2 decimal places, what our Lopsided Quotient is 0.97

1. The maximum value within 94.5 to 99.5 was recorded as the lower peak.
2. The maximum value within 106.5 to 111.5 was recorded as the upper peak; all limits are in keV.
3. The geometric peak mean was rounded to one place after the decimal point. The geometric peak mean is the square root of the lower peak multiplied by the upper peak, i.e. 11.3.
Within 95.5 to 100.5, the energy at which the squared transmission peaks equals 99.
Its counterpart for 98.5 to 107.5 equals 102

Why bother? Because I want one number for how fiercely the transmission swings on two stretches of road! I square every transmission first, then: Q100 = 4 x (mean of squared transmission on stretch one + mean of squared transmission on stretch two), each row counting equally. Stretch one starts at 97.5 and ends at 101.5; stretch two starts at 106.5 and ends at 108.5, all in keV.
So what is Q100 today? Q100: 948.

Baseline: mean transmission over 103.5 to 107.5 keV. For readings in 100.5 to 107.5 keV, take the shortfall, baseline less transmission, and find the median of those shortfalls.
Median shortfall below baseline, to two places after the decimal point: 0.10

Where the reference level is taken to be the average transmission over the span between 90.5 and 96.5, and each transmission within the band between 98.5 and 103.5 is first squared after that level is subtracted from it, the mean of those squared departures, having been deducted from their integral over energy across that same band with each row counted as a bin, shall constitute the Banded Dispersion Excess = 1.3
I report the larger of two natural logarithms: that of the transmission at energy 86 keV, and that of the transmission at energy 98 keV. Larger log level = 2.40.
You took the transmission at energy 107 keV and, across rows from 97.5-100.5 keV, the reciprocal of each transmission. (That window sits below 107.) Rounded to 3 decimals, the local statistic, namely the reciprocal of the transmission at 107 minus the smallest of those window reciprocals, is -0.001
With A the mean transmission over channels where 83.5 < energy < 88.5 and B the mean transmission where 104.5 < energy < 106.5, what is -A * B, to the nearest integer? -112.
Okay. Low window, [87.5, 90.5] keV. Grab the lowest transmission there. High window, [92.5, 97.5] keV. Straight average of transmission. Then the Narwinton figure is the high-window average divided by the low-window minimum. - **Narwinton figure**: 1.061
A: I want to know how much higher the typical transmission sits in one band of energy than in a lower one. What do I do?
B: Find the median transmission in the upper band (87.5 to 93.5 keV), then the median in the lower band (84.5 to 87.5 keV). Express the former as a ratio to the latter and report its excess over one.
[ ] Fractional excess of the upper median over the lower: 0.028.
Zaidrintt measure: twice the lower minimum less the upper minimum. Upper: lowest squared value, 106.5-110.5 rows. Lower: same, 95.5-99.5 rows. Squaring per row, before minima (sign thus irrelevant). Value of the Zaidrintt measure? 96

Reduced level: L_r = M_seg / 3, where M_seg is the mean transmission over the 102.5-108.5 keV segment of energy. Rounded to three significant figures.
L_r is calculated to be 3.63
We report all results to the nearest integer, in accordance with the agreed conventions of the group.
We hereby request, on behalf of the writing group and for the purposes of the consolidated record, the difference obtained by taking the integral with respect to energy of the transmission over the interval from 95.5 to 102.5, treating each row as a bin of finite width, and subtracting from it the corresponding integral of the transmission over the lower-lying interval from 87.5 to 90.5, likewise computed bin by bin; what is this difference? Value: 44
